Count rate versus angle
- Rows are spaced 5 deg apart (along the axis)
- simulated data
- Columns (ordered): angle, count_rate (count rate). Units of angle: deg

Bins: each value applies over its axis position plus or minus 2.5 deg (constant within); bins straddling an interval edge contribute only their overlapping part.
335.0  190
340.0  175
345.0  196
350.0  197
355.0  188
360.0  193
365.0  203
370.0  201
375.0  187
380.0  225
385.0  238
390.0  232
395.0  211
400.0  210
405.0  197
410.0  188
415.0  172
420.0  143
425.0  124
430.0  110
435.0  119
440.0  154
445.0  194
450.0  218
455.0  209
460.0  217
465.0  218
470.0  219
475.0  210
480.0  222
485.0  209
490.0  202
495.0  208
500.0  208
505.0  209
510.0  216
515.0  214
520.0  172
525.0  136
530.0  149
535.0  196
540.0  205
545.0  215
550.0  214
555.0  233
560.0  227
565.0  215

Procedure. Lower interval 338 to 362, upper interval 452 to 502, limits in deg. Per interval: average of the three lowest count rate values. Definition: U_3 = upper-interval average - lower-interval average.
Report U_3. 21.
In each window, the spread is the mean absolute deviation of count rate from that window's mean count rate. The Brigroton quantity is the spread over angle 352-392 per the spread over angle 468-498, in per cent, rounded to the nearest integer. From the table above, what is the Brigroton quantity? 297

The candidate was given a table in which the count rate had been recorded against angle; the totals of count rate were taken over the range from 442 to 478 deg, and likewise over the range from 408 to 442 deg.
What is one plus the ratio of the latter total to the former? 1.68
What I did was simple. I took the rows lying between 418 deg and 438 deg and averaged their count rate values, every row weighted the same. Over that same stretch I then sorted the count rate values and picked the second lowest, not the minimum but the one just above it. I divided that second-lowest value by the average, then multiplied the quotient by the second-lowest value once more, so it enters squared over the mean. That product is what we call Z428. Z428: 114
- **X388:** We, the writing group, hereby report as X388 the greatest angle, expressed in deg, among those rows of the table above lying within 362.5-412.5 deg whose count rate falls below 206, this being 410.0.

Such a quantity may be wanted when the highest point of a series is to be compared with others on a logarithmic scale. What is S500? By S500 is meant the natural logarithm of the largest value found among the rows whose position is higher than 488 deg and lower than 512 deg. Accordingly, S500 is 5.38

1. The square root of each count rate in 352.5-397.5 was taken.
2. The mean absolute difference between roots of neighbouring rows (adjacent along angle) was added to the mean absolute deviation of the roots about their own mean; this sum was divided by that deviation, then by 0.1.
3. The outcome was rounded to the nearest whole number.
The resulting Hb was 19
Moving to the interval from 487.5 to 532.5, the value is 15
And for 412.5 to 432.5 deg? 20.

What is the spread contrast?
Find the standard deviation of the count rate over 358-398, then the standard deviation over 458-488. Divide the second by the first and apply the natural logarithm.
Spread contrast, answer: -1.3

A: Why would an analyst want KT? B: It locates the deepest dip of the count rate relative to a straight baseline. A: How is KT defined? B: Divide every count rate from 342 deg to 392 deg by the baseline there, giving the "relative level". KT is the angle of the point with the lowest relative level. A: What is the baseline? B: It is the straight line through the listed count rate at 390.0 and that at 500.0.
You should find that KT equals 355.0 deg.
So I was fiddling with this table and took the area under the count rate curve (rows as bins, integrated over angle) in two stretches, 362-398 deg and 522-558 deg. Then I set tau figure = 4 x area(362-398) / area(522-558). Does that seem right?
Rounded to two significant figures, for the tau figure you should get 4.4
